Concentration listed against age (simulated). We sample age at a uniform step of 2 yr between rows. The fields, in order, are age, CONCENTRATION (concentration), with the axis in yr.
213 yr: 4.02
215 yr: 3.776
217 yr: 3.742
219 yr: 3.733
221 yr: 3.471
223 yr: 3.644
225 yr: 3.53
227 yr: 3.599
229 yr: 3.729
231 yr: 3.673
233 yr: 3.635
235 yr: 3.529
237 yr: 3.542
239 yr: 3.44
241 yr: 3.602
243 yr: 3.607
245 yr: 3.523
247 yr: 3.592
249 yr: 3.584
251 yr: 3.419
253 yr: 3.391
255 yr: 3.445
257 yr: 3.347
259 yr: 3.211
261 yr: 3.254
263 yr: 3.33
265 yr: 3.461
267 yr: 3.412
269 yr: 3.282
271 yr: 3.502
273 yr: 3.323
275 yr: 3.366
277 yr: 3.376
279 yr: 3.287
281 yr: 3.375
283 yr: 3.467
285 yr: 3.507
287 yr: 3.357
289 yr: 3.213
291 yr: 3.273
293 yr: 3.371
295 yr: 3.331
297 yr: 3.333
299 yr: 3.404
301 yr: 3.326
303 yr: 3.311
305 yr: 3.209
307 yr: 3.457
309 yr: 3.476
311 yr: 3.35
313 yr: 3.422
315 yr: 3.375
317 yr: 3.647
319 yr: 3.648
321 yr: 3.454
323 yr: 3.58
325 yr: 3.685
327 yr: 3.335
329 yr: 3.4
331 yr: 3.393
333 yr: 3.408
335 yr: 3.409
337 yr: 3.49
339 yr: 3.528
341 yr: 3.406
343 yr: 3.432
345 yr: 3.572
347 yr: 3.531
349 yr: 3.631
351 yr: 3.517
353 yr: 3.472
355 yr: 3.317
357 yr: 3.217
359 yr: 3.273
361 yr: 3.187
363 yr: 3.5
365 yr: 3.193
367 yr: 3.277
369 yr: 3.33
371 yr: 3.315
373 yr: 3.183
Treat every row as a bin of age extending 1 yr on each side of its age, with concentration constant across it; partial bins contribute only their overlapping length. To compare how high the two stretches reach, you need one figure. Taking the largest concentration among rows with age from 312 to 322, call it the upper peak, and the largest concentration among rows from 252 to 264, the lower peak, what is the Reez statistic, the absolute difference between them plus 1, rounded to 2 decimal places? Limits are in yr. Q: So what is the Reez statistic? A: 1.20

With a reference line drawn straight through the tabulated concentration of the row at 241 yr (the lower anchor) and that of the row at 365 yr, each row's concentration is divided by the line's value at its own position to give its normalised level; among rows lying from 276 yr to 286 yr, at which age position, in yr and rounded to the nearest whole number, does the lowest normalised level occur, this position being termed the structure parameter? 279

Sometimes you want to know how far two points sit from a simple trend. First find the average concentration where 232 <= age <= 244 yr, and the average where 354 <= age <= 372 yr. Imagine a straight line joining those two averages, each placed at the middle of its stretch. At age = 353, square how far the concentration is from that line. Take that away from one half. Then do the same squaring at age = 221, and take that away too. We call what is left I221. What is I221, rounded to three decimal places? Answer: 0.459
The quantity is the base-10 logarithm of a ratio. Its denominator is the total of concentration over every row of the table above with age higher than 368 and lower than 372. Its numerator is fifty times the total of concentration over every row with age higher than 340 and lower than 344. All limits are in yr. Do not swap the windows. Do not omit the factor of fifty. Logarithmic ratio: 1.71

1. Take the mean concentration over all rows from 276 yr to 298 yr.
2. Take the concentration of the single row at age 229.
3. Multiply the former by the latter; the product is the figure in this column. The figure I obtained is 12.5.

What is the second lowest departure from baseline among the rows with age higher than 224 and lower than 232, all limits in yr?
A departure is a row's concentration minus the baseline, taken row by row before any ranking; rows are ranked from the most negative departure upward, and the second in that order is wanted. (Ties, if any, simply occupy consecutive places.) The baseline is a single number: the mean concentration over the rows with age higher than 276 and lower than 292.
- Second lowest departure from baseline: 0.24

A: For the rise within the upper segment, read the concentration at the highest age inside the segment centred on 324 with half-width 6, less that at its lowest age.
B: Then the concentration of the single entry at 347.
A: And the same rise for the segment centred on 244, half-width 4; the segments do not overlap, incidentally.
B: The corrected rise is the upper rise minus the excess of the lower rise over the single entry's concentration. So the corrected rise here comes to 3.3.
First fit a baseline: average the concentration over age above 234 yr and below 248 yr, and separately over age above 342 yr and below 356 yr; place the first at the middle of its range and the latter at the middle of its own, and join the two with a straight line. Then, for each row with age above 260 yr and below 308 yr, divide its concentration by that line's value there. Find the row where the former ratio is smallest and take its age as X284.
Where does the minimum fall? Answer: 289 yr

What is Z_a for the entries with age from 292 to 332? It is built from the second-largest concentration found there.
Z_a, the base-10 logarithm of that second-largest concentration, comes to 0.562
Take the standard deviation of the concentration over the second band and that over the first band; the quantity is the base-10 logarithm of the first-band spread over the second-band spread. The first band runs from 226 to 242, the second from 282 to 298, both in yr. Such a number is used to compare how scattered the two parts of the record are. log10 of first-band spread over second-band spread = -0.03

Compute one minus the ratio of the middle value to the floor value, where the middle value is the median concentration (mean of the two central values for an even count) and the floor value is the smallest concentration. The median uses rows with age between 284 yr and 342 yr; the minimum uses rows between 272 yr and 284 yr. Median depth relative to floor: -0.04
